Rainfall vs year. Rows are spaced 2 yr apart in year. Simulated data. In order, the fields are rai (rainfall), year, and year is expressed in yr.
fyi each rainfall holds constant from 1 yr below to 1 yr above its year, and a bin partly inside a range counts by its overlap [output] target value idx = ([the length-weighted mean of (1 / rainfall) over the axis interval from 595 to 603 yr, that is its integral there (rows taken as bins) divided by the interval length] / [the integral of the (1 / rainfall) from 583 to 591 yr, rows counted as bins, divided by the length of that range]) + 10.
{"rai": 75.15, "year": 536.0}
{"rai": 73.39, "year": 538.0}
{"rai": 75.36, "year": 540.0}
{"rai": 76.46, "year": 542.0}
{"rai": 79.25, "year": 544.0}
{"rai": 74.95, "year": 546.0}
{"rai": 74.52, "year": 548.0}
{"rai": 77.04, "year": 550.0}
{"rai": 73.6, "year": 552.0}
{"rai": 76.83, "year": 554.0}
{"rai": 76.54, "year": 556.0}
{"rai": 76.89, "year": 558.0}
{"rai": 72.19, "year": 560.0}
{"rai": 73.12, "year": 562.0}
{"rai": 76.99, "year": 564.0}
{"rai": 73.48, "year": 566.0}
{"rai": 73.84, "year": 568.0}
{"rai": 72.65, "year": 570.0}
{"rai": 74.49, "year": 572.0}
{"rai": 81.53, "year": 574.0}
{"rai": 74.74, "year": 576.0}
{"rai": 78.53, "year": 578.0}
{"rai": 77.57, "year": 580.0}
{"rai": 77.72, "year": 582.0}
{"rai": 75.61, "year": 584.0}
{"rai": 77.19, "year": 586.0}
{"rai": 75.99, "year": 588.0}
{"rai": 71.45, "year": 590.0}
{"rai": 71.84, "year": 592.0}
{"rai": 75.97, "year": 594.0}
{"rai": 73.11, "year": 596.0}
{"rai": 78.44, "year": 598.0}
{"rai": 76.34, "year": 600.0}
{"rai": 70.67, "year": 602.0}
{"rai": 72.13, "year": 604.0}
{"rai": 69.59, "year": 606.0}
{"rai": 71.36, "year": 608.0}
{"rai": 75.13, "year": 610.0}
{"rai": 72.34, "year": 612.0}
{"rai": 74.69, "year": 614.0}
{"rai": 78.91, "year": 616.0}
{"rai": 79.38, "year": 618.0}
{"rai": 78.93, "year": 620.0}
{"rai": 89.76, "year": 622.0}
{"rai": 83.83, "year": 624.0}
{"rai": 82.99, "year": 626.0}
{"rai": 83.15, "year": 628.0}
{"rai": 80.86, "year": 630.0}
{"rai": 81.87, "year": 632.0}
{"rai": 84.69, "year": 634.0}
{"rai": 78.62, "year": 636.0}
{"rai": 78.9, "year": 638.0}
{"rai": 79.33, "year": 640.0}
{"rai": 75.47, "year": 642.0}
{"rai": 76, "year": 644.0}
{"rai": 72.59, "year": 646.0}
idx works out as 11.0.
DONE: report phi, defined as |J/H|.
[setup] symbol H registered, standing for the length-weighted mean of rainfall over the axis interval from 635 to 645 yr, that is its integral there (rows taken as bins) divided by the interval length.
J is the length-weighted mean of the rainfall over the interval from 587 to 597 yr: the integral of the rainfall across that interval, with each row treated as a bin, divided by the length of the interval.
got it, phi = 0.95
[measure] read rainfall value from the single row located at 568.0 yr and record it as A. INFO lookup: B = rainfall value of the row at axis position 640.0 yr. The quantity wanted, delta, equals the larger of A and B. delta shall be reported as 79.3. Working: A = 73.84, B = 79.33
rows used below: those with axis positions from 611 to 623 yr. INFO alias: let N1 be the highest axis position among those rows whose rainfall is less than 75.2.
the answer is 614.0 yr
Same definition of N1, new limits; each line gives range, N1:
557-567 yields 566.0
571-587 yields 576.0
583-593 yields 592.0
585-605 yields 604.0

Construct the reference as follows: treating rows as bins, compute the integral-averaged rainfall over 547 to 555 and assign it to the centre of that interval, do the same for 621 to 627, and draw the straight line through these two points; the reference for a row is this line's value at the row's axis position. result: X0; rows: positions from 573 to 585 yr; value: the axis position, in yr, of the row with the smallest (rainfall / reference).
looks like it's 584.0 yr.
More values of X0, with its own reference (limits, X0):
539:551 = 548.0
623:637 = 636.0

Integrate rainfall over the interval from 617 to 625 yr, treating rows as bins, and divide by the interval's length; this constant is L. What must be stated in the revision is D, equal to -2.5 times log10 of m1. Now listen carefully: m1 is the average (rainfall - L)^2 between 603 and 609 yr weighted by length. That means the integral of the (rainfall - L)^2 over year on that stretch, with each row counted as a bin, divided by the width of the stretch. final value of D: -5.4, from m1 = 144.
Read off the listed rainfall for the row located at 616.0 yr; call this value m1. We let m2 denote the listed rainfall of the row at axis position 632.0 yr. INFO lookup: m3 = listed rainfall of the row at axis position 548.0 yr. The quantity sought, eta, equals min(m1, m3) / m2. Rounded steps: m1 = 78.91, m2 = 81.87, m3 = 74.52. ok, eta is 0.91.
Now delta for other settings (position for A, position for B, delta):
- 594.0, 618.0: 79.4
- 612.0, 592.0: 72.3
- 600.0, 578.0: 78.5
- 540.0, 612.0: 75.4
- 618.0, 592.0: 79.4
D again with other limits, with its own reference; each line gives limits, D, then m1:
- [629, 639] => -2.4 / 9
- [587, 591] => -4.9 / 91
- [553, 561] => -4.4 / 58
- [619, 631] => -2.6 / 11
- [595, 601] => -4.3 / 54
